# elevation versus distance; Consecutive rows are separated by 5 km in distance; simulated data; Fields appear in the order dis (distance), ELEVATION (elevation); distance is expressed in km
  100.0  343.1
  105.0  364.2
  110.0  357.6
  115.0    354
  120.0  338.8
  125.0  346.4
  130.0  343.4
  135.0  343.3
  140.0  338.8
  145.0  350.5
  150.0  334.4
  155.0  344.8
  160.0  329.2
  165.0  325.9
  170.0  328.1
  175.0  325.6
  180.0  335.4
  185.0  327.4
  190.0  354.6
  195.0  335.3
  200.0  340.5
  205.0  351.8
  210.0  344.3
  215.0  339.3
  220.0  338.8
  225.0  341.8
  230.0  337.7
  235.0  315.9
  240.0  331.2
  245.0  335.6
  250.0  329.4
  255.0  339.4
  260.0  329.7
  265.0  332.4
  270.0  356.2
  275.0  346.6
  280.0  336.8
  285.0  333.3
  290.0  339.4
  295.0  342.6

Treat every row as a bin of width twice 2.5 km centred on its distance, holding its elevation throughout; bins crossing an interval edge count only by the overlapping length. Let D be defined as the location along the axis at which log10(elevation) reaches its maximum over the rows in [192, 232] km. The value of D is 205.0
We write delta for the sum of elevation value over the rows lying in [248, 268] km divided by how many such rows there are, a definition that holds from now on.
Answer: 333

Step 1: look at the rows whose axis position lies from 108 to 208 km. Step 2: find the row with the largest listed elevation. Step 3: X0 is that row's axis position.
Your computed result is 110.0 km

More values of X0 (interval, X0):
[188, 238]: 190.0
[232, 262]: 255.0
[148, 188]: 155.0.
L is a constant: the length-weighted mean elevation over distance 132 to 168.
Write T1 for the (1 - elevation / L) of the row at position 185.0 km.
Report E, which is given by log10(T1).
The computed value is -1.50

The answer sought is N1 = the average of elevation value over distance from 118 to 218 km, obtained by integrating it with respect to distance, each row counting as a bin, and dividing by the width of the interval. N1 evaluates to 339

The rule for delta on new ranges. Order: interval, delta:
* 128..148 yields 344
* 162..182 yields 329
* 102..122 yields 354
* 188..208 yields 346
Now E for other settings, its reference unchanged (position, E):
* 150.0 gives -1.97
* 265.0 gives -1.78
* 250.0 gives -1.59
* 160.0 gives -1.58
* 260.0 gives -1.61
